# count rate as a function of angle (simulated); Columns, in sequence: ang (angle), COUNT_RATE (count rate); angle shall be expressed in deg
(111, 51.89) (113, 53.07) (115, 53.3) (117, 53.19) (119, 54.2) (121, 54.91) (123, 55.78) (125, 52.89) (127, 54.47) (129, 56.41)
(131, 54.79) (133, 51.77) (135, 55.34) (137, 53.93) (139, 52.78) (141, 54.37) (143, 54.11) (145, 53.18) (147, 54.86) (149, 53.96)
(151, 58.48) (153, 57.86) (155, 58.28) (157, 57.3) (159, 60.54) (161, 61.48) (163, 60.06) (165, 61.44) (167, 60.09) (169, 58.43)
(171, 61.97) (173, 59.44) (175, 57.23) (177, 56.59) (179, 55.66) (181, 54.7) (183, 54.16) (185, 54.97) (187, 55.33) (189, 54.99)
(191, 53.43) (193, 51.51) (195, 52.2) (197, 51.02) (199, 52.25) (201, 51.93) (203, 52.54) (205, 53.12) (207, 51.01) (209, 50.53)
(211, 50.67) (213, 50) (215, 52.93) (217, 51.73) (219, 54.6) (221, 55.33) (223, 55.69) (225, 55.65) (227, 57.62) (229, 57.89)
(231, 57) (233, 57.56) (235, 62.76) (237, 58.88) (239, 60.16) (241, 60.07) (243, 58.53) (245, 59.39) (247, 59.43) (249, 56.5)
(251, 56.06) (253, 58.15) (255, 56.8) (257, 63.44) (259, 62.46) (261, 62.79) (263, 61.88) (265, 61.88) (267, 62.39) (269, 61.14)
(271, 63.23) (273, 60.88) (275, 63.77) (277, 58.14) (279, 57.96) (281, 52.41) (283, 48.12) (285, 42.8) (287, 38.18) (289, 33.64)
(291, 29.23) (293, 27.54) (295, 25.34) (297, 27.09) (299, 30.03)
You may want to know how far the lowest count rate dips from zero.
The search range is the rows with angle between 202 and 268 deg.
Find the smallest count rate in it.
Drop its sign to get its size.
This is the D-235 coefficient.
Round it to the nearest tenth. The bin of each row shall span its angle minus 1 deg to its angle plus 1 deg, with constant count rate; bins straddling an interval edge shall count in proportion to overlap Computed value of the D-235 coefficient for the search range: 50.0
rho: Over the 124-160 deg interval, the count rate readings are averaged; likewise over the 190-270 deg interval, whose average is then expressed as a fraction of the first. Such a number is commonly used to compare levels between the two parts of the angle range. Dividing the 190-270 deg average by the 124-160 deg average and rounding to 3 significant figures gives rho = 1.02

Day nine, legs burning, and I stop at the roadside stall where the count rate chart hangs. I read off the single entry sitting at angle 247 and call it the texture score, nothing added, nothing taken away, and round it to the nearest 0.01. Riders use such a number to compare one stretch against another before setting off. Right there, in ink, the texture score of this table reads 59.43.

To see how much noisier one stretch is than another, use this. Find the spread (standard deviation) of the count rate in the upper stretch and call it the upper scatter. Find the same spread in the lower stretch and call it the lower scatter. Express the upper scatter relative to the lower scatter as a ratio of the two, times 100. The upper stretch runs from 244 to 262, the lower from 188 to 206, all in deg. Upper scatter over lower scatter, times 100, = 242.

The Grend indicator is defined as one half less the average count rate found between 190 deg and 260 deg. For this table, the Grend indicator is -55.2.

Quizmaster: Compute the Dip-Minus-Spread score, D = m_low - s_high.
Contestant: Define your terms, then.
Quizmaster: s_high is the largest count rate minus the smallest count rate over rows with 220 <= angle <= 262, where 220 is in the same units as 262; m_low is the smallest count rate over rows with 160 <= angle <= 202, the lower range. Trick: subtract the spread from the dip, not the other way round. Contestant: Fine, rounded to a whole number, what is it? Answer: 43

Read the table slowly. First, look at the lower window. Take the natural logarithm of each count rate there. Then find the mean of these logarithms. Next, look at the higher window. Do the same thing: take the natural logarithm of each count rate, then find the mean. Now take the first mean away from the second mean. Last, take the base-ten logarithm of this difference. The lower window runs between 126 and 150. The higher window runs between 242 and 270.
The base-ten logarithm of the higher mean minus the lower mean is -0.99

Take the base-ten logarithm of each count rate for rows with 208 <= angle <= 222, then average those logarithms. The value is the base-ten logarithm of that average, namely 0.235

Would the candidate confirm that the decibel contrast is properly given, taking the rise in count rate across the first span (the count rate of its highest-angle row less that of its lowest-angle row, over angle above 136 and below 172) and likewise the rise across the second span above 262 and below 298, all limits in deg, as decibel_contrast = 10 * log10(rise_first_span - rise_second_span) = 16.3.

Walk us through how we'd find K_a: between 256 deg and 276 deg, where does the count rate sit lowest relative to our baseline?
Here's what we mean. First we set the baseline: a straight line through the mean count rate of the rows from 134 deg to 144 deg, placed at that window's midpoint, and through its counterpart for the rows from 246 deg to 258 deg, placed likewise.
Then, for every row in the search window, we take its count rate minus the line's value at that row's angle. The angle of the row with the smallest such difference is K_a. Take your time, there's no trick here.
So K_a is 273 deg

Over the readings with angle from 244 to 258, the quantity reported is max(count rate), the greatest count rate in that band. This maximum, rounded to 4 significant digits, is 63.44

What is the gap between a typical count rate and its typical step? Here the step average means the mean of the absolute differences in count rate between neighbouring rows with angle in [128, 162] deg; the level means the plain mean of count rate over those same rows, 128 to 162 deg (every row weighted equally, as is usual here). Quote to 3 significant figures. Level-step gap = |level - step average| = 54.2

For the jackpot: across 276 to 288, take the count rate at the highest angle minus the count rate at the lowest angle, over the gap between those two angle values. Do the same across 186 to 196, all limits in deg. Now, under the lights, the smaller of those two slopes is -2.0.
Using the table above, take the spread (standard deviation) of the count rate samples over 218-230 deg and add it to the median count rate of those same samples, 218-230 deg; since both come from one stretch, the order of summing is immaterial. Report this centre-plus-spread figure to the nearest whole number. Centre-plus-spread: 57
